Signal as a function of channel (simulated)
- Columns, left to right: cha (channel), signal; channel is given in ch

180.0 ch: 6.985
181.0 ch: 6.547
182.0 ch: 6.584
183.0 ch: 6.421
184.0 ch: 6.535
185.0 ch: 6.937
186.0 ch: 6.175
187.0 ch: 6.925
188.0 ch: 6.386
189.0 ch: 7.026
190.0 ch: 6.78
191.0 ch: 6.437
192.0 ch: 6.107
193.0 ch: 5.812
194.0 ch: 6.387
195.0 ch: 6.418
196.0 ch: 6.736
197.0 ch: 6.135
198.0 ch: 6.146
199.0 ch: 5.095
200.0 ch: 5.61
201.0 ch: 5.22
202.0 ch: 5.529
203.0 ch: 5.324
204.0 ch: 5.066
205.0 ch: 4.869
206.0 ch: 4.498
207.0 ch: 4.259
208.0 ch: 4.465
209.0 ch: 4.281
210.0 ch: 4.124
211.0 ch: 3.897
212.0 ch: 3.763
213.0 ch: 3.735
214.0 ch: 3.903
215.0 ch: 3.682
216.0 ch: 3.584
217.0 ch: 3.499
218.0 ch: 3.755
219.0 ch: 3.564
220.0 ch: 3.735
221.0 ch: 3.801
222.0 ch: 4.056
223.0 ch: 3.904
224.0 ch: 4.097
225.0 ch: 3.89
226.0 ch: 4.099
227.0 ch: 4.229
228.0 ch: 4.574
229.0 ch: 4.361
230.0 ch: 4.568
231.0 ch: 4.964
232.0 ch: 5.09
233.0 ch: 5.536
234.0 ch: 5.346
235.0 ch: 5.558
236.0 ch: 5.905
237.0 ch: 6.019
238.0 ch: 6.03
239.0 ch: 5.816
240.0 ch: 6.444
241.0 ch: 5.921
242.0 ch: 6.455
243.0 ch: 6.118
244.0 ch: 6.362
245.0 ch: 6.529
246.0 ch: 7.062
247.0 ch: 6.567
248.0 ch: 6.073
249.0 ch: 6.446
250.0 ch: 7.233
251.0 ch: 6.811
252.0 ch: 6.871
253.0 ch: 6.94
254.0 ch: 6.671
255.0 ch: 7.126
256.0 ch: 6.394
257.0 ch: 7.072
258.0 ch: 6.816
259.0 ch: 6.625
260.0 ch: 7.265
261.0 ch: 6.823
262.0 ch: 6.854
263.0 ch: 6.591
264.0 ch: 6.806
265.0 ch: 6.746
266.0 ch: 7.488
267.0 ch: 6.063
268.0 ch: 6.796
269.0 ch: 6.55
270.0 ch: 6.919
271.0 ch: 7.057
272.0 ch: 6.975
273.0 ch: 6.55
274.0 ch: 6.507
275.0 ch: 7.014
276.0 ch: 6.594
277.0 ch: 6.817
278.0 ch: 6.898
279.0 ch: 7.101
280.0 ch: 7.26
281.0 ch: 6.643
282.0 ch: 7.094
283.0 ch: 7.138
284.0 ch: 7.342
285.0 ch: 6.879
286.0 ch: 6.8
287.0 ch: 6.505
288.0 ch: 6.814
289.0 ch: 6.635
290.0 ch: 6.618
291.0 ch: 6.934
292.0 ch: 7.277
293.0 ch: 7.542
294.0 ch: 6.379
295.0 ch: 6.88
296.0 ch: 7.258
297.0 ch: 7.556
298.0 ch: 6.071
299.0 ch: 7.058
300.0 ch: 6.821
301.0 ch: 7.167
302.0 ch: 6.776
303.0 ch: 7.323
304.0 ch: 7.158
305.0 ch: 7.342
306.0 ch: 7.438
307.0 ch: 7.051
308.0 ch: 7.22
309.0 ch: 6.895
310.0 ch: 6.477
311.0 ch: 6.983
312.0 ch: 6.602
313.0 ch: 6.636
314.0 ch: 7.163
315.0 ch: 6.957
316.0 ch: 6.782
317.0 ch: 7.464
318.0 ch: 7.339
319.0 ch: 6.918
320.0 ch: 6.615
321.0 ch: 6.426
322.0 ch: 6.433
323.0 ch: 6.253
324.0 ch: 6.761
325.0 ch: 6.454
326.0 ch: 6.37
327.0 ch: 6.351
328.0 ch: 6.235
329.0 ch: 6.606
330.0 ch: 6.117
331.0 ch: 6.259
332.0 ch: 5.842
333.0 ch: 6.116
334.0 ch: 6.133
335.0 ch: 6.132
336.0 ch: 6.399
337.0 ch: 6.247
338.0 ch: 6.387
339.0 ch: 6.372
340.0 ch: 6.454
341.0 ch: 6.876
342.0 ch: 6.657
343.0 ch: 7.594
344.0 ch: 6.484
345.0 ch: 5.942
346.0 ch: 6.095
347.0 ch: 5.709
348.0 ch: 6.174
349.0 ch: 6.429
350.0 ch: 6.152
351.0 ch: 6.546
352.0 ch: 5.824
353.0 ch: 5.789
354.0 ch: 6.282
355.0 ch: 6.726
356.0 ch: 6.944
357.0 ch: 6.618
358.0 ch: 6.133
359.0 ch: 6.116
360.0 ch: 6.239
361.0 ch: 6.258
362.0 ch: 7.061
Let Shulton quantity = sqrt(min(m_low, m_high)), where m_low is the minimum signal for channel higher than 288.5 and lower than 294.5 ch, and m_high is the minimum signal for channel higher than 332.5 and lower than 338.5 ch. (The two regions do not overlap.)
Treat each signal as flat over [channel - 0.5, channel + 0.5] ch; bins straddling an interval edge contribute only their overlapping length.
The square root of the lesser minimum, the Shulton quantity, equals 2.47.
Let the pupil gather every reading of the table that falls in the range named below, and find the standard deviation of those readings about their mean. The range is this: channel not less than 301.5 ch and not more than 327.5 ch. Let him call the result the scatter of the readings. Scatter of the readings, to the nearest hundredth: 0.37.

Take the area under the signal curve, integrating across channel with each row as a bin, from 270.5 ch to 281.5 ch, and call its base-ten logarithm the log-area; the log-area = 1.877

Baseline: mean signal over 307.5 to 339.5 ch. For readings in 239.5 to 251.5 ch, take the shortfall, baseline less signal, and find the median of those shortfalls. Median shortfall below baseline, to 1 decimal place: 0.1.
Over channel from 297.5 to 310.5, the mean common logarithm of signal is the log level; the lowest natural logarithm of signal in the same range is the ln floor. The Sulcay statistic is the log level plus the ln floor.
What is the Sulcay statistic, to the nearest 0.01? 2.65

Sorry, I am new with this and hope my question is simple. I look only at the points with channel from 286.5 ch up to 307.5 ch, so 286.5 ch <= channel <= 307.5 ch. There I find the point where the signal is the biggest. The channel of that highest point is 297.0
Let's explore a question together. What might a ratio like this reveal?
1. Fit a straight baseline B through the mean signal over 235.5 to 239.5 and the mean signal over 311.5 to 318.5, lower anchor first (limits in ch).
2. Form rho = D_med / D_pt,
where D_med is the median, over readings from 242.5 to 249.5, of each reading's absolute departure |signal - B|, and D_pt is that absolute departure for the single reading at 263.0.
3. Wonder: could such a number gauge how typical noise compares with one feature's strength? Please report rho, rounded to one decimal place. 1.1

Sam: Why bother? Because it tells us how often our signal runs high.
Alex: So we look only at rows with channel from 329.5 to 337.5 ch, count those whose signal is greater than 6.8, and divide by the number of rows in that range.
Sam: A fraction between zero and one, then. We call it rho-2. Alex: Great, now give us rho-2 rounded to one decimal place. 0.0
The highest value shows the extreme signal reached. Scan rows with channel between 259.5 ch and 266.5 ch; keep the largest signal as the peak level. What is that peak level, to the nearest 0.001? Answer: 7.488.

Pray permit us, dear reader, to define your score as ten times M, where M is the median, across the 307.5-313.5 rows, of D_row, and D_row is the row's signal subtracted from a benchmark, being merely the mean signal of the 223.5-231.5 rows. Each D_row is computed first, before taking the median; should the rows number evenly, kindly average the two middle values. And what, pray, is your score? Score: -24.2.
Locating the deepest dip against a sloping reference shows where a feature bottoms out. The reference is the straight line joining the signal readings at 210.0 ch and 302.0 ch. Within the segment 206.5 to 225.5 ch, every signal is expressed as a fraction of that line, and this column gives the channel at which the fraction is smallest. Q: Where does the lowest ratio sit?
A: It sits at 217.0 ch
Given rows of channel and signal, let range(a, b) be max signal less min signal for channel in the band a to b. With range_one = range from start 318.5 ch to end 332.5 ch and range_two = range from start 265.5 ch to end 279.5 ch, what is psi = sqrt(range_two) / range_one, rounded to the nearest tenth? 1.1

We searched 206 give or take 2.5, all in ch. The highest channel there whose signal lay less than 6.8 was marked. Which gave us 208.0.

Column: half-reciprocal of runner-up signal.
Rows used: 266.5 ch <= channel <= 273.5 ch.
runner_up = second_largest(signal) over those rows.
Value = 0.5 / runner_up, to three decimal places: 0.072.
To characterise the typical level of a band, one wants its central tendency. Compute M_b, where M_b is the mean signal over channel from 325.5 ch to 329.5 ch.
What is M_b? 6.4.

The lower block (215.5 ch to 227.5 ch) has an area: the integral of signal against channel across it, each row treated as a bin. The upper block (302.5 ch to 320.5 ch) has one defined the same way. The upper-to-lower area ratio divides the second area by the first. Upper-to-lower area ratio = 2.7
